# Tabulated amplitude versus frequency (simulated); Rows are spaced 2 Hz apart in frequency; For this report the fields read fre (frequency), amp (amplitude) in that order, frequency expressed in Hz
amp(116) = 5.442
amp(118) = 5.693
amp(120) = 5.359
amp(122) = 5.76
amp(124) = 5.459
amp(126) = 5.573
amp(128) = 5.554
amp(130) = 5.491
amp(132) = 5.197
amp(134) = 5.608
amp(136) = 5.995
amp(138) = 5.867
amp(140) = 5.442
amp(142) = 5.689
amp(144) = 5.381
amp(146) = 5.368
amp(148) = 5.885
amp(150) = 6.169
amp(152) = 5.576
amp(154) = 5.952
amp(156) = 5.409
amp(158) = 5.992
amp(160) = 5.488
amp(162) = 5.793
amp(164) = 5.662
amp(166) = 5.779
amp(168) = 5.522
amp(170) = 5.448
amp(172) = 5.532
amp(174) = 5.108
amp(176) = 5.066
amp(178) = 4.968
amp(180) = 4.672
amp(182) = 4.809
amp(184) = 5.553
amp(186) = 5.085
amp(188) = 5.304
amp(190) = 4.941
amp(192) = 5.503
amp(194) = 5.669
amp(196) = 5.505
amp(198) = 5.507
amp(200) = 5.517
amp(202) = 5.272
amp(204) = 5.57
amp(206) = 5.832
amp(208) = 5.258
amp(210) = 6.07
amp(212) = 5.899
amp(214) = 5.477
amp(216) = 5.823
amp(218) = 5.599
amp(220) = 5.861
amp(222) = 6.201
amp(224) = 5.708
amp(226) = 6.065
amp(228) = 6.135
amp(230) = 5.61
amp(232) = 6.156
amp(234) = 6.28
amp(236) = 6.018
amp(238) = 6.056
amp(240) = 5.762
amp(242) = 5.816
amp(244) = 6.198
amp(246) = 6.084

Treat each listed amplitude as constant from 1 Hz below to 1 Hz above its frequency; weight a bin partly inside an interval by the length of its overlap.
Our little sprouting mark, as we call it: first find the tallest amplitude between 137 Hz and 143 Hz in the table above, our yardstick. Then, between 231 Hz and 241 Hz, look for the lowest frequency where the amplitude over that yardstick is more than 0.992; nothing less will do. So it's 232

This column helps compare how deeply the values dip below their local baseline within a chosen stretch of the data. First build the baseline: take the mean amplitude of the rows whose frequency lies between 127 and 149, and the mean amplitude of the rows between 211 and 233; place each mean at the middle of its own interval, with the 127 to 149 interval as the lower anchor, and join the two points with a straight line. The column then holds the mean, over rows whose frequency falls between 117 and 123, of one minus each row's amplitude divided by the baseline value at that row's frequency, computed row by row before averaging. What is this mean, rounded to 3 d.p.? -0.014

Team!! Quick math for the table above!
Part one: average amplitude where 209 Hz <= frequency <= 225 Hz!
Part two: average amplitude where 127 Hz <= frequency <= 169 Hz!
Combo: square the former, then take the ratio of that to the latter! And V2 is 6.0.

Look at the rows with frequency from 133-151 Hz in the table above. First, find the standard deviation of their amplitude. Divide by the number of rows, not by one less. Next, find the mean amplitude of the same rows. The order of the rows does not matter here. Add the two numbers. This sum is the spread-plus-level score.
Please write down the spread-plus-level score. 5.98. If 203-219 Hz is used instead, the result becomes 5.94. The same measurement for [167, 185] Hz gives 5.50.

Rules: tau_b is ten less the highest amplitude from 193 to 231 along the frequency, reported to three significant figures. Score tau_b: 3.80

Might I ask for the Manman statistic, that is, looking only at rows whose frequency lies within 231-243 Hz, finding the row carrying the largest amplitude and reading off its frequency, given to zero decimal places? 234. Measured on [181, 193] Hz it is 184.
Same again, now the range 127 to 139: 136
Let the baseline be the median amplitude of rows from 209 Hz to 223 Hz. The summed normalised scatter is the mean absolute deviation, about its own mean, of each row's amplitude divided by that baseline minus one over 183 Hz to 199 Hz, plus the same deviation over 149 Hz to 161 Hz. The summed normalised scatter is 0.082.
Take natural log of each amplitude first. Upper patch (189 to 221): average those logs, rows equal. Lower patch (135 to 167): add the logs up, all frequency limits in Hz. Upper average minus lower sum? -26.2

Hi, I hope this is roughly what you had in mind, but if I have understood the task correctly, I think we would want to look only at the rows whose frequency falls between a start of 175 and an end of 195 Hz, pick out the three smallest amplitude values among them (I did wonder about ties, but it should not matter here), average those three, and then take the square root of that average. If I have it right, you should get 2.19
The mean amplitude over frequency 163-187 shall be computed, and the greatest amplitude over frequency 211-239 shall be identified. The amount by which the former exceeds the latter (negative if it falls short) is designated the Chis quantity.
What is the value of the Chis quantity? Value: -1.01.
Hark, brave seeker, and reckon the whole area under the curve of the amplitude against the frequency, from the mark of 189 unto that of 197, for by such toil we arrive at 43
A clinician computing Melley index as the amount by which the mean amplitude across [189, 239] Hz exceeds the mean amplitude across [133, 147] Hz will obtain 0.12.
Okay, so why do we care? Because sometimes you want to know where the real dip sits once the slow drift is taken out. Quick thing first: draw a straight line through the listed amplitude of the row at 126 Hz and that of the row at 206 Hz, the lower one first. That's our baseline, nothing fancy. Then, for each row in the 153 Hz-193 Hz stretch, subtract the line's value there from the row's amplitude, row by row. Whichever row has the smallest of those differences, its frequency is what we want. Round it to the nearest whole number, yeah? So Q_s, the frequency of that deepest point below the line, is 180 Hz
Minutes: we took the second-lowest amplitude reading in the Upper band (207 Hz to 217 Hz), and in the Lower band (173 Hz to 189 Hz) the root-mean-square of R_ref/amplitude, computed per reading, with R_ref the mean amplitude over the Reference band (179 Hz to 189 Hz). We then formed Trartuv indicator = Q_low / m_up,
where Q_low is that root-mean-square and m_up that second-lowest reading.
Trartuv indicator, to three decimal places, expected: 0.184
